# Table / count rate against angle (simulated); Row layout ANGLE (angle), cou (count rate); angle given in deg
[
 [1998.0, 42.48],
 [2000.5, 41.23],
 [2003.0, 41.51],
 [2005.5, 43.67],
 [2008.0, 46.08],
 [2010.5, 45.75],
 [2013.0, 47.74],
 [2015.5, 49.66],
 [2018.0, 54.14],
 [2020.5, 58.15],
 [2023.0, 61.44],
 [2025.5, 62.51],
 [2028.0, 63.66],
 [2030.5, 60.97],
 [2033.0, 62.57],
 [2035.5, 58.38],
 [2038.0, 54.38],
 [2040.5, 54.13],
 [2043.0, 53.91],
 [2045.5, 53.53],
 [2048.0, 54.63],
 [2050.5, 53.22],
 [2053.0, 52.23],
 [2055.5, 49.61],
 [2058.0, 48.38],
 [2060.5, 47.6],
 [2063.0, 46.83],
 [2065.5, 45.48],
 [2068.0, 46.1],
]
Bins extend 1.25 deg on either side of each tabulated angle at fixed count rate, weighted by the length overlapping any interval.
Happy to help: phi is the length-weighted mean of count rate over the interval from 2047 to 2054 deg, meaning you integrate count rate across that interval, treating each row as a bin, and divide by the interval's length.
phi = 53.4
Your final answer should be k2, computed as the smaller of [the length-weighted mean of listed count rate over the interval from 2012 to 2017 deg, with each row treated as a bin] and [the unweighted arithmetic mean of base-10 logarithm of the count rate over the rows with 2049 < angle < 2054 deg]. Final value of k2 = 1.72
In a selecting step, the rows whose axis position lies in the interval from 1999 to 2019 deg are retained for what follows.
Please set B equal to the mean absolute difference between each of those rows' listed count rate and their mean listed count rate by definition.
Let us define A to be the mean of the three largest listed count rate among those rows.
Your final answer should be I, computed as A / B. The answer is 16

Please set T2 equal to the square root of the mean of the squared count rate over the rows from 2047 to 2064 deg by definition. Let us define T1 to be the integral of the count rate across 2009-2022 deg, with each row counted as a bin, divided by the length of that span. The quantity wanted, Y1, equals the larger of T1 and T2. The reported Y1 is 51.2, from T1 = 51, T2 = 50.4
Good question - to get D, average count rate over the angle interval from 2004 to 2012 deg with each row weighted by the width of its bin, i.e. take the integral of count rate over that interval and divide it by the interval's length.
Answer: 45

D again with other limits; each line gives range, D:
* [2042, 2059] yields 52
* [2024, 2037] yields 61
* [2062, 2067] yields 46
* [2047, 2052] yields 54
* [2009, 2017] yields 48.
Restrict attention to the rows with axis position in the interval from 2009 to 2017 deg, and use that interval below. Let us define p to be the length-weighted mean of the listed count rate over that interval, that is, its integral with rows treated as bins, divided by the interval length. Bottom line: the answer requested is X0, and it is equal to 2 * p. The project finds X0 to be 96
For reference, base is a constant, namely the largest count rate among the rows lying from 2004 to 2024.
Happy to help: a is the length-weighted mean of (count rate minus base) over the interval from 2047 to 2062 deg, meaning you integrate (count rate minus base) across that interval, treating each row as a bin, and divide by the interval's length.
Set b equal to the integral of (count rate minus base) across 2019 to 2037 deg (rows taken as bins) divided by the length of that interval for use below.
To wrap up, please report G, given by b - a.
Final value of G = 10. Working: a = -11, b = -1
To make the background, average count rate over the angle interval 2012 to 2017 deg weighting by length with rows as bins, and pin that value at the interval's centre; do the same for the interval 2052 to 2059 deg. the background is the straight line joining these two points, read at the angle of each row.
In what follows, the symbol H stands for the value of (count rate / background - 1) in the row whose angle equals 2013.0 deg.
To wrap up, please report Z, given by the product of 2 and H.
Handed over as -0.05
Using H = -0.03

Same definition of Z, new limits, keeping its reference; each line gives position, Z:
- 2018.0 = 0.20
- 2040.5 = 0.18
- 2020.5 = 0.37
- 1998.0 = -0.25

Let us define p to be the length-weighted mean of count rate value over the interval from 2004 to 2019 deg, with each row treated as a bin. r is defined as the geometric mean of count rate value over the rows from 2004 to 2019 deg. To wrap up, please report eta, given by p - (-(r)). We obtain 95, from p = 48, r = 48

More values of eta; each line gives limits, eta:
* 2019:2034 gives 123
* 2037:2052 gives 108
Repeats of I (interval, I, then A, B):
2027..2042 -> 18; 62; 3.4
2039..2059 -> 30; 54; 1.8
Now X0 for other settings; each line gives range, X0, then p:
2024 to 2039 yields 121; 60.5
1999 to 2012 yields 87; 43.7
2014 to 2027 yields 114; 57.1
